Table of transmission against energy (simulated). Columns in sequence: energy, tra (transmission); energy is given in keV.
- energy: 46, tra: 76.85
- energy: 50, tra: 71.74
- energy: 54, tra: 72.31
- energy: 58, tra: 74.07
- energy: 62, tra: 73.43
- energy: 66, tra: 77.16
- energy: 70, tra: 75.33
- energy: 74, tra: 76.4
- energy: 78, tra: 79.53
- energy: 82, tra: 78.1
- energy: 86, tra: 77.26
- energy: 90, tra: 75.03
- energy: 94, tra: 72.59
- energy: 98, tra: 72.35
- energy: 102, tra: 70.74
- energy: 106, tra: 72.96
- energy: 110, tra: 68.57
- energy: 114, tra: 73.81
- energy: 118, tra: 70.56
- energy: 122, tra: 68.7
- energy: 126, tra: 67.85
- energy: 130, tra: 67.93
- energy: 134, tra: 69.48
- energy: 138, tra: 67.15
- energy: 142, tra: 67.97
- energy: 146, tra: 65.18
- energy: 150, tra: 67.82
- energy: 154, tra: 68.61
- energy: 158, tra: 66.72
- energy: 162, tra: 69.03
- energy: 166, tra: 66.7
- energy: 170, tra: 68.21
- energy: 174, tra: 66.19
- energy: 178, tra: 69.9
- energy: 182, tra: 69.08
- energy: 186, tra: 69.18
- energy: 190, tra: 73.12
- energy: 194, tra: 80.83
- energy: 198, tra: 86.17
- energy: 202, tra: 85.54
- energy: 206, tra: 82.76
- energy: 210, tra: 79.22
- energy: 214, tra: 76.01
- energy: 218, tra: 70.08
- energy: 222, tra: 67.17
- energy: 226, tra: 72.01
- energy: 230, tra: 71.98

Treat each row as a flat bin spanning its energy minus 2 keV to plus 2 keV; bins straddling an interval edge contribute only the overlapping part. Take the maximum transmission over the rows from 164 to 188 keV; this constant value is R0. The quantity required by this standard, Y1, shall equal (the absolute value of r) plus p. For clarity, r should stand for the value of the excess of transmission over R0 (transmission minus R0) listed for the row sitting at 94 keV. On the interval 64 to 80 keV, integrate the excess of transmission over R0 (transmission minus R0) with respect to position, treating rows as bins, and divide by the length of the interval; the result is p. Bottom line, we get 10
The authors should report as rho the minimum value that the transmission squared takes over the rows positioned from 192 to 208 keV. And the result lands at 6533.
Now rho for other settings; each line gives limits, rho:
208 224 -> 4512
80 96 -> 5269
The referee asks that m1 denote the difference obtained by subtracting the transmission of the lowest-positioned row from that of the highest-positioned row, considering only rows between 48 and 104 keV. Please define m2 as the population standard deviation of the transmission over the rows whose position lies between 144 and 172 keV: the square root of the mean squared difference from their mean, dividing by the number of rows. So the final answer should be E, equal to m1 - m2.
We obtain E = -2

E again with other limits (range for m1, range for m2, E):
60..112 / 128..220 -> -11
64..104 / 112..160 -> -8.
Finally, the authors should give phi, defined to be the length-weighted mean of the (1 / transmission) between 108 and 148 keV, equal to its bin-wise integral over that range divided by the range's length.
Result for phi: 0.0146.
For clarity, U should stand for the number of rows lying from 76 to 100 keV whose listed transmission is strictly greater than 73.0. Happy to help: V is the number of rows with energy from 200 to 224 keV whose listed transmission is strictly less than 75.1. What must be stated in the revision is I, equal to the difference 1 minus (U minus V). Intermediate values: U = 4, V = 2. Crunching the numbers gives -1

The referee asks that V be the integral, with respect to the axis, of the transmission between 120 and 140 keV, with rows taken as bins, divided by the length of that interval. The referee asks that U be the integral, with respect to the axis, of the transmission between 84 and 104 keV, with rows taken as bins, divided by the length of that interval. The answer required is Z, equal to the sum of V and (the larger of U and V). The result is 142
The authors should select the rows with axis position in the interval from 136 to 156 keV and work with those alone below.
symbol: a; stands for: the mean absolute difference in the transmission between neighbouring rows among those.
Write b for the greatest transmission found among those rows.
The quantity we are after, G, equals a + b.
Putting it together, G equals 70.4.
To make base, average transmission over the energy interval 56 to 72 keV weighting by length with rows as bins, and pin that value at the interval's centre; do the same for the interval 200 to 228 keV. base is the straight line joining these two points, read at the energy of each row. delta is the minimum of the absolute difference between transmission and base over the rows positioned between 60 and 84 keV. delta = 0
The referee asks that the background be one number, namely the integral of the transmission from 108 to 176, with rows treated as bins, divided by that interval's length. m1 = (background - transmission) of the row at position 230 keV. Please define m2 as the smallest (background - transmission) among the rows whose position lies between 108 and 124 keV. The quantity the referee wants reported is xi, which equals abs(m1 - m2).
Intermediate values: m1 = -4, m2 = -6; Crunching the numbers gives 2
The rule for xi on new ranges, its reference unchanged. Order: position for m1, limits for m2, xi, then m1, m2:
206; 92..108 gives 10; -14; -5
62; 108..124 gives 0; -5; -6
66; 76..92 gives 2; -9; -11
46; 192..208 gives 9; -9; -18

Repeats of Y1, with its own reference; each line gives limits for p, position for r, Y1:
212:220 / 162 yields 4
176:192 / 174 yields 4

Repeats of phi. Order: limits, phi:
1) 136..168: 0.0148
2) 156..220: 0.0137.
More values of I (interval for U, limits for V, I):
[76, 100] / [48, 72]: 1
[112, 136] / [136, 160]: 6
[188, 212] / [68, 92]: -4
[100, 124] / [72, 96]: 2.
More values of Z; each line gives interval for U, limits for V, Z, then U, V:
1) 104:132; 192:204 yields 168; 70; 84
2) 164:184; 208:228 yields 146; 68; 73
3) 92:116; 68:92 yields 154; 72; 77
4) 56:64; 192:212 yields 166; 74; 83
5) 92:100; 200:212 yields 165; 72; 83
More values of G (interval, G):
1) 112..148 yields 75.5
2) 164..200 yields 89.3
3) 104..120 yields 78.1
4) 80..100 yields 79.5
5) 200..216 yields 88.7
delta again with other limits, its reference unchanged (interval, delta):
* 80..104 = 0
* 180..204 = 3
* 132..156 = 6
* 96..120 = 2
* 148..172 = 7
